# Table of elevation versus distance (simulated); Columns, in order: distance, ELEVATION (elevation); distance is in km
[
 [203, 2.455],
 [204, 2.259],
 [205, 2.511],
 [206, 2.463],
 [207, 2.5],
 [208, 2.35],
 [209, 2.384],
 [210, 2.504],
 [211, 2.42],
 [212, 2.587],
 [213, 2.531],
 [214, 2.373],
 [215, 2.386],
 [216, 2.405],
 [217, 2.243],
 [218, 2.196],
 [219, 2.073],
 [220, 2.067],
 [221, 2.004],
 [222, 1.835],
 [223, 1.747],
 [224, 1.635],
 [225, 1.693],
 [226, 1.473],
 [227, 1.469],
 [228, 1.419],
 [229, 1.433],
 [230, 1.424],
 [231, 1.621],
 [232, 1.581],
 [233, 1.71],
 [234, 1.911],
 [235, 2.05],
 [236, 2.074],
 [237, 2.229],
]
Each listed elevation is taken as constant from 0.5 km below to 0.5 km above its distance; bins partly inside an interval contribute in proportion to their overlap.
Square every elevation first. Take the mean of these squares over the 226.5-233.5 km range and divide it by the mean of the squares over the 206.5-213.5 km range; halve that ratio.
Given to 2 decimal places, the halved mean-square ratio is 0.19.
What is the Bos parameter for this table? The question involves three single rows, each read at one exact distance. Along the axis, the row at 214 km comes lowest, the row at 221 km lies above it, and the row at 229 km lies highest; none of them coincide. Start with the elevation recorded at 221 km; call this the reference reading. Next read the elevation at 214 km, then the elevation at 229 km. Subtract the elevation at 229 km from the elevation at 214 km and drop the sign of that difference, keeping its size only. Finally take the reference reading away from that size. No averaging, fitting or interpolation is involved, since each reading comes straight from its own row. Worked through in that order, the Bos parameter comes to -1.06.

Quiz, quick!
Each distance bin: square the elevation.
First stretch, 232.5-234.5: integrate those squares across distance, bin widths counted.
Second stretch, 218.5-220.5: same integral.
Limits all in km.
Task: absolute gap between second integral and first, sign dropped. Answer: 2.0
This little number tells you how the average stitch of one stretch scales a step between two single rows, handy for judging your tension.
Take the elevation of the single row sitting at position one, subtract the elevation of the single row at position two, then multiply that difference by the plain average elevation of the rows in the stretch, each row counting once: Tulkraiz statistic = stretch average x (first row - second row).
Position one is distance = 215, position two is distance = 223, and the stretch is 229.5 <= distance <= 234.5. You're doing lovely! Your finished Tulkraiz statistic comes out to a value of 1.1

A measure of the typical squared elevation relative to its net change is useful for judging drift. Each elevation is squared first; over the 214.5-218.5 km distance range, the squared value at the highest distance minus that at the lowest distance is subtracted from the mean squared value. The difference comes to 6.2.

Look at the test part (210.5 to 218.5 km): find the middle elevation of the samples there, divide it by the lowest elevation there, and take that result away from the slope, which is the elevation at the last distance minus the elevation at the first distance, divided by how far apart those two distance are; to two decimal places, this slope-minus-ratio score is -1.12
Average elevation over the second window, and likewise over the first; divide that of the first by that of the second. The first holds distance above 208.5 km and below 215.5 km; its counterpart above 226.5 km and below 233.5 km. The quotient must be 1.61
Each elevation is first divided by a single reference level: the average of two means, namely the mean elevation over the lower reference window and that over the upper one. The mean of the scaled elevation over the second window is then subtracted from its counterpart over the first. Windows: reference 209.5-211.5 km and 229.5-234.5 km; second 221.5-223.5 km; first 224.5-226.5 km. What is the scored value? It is -0.10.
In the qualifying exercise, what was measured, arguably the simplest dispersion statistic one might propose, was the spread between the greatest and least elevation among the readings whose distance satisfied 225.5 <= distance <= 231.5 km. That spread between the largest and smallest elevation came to 0.202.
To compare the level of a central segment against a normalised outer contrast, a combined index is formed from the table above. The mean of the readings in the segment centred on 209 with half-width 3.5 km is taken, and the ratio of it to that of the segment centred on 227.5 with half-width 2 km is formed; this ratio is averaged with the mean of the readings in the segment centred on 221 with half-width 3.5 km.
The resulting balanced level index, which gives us 1.82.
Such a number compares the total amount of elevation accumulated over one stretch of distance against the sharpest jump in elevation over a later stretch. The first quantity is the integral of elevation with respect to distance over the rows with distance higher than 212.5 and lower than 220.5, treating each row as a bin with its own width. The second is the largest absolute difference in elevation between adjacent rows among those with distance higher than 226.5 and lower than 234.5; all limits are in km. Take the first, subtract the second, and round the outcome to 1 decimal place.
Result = 18.1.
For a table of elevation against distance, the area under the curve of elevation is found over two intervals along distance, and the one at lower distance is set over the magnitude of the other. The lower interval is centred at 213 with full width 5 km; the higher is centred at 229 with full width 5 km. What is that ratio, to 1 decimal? 1.7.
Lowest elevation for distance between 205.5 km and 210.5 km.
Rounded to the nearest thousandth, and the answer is 2.350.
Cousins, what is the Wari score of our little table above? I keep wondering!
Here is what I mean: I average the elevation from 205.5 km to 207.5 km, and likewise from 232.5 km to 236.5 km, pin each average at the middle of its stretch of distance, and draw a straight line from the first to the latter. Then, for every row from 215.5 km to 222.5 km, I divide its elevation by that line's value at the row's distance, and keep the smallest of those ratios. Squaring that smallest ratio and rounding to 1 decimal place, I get 0.7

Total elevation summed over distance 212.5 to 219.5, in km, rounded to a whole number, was 16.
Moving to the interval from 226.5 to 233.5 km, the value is 11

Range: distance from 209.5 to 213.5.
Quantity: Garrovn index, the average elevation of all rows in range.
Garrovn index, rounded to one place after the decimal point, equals 2.5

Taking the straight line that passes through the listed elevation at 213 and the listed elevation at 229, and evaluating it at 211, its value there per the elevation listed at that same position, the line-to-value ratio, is 1.103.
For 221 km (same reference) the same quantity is 0.989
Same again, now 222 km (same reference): 1.043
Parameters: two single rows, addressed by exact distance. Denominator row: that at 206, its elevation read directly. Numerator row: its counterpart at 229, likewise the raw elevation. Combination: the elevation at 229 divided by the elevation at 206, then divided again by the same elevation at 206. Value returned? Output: 0.24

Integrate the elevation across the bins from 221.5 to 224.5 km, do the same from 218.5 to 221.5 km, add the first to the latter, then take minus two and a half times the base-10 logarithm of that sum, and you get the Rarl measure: -2.64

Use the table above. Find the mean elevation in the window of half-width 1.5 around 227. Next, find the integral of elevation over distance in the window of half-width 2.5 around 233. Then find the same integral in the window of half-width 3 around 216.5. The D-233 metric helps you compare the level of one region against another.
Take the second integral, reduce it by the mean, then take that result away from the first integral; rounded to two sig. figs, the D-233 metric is -3.3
